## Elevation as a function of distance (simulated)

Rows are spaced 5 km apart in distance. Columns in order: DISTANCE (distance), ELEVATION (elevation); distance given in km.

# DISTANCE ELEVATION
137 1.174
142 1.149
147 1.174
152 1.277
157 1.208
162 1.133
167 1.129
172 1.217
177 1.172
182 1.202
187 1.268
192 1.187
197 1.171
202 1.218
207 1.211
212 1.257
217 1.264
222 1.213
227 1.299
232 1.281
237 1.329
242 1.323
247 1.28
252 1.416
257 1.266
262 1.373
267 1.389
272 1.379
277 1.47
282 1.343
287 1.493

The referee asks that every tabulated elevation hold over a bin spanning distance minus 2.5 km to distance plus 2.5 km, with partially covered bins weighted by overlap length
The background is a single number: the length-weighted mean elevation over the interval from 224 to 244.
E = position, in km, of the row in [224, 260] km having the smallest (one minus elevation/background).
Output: 252 km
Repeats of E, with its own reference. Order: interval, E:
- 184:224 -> 187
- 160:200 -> 187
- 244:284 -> 277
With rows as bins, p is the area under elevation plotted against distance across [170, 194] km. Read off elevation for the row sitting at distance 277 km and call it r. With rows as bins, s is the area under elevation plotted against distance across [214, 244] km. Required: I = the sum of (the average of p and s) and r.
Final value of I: 35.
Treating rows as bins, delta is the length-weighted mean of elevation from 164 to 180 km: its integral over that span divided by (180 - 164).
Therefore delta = 1.17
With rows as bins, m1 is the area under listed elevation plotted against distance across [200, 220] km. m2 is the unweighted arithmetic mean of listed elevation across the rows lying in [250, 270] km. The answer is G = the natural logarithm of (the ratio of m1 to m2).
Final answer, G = 2.90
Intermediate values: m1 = 24.7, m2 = 1.36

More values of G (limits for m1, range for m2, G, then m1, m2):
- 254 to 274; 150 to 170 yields 3.13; 27.1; 1.19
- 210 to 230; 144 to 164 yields 3.05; 25.2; 1.20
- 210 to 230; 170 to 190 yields 3.03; 25.2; 1.21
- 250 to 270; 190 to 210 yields 3.12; 27.2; 1.20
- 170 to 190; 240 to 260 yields 2.91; 24.3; 1.32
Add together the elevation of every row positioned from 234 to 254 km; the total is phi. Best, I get 5.35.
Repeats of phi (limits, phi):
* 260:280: 5.61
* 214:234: 5.06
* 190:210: 4.79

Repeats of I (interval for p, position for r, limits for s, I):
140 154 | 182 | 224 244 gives 23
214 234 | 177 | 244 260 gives 24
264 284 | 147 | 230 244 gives 24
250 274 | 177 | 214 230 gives 28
